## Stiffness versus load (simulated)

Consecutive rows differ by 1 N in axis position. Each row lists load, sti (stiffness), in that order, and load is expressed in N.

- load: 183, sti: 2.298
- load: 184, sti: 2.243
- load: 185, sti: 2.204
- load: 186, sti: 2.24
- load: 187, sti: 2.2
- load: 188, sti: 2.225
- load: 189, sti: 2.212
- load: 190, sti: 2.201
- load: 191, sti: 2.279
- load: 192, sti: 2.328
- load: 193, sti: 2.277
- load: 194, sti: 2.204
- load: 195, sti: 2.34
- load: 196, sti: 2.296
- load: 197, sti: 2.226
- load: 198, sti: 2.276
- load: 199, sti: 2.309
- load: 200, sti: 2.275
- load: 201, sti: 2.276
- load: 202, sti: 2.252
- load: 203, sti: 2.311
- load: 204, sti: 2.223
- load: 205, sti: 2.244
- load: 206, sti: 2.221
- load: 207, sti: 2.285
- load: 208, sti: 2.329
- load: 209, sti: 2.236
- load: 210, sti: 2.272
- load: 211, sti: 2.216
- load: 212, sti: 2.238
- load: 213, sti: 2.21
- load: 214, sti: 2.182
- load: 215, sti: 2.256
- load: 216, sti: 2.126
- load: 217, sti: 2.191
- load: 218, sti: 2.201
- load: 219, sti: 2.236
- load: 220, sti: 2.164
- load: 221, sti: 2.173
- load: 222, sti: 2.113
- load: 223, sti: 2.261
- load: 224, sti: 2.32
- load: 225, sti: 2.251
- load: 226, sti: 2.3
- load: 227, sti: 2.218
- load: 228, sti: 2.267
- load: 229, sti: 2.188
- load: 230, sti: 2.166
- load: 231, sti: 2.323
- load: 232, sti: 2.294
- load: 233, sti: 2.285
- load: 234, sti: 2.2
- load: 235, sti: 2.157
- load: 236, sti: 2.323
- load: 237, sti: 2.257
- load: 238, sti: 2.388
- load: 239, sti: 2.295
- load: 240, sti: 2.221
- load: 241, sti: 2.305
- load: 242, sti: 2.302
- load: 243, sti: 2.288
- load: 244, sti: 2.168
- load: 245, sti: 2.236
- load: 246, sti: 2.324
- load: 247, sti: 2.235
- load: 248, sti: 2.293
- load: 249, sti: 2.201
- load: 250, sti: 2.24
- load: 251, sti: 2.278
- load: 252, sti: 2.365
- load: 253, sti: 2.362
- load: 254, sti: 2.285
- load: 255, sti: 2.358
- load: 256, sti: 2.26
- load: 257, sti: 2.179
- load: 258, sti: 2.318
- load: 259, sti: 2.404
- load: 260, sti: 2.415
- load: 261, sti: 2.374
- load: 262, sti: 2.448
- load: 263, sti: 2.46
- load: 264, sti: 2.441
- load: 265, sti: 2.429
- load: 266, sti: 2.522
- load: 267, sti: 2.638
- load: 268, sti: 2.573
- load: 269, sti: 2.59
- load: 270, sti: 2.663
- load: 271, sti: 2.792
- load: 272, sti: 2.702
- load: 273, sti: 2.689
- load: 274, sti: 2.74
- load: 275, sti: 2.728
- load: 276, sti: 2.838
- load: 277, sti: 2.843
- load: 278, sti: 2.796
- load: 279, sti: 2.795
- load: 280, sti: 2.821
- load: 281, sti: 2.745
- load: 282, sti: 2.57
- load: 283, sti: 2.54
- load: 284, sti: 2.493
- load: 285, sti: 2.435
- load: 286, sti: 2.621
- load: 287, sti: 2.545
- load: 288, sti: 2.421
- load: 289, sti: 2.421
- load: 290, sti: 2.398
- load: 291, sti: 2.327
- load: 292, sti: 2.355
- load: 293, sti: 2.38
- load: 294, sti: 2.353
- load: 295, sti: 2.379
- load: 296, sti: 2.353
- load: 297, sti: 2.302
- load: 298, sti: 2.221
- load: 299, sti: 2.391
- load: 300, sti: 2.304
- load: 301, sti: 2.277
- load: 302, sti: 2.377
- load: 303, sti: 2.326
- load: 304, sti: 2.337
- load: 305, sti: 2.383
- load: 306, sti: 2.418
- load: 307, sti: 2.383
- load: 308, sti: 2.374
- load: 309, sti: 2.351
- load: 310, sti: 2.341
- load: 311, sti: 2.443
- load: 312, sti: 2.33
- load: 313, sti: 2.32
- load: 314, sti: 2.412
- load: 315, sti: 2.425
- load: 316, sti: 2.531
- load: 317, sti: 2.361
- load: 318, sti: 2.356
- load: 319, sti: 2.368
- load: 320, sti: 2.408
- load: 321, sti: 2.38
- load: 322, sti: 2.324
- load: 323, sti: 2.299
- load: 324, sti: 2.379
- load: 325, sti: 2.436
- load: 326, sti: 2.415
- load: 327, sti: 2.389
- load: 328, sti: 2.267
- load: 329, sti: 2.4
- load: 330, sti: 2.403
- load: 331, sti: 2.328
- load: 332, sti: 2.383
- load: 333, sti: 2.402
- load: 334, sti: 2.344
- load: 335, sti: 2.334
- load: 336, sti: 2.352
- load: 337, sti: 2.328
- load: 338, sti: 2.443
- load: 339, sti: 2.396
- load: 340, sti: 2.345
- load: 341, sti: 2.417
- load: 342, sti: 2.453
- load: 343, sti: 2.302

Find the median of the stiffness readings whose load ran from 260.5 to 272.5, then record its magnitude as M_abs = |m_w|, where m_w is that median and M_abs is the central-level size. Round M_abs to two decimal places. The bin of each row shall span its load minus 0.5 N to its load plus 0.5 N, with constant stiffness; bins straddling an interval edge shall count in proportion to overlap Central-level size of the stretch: 2.55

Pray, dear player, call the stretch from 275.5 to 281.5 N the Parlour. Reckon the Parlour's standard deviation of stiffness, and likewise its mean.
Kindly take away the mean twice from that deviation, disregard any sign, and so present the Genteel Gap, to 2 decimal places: 5.58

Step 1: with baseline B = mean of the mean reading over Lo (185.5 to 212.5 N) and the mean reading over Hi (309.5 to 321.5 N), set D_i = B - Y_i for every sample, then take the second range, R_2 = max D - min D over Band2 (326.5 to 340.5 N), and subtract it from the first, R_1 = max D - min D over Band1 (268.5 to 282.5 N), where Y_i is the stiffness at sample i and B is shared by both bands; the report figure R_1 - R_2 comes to 0.10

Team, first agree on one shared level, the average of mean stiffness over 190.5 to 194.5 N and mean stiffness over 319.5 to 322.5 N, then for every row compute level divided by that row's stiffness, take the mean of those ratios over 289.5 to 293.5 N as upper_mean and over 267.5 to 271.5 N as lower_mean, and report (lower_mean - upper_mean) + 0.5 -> 0.394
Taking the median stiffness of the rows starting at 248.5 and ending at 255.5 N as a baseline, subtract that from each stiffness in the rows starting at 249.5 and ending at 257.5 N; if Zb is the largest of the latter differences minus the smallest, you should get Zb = 0.19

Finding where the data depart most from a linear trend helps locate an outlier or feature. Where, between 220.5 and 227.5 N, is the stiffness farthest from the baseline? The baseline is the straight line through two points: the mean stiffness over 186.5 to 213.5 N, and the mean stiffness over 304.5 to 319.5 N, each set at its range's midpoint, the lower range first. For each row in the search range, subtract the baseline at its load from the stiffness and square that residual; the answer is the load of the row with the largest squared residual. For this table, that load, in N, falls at 222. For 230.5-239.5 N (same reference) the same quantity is 235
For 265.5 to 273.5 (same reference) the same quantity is 271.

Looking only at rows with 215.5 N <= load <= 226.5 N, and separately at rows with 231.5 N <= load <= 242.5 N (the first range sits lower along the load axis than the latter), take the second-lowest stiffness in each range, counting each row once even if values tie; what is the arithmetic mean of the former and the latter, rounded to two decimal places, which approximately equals 2.16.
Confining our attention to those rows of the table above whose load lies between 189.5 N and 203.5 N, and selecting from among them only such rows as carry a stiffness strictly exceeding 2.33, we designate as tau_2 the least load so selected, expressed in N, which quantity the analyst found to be 195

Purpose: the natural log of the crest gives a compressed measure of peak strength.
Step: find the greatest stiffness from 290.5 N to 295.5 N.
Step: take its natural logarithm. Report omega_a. 0.87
